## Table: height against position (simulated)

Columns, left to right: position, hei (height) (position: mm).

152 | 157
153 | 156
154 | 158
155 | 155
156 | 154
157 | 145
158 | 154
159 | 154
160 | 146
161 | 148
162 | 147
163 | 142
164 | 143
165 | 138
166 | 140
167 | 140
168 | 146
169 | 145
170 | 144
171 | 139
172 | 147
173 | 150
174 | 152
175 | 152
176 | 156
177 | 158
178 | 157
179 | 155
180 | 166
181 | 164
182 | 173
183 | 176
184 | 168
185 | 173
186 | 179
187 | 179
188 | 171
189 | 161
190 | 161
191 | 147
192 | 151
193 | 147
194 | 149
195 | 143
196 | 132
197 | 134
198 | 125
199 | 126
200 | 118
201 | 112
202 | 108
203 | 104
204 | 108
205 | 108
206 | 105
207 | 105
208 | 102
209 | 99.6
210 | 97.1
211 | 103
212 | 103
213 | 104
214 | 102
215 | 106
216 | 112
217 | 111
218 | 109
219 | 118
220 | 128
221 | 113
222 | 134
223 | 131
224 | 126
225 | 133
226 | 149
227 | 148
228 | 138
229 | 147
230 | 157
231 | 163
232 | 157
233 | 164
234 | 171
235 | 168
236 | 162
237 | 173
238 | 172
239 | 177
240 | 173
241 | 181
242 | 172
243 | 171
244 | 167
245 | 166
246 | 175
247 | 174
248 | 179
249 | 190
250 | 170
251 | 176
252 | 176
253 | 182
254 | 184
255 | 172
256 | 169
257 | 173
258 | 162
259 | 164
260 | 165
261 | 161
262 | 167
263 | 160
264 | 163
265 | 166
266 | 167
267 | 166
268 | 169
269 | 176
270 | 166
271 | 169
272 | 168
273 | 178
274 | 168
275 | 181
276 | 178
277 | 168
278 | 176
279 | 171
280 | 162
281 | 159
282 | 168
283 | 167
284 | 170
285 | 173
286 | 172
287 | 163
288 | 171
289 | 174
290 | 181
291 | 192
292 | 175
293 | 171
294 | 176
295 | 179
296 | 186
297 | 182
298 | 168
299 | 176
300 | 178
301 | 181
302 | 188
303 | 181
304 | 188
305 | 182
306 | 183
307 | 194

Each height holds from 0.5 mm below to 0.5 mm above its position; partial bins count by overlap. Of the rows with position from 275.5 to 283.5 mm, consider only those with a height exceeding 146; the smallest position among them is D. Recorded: 276 mm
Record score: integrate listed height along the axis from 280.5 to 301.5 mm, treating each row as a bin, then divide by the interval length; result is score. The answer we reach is 174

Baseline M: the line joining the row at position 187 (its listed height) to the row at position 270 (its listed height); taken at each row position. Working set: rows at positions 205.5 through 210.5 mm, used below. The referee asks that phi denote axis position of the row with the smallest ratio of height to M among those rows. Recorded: 210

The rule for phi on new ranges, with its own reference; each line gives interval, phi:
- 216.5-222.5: 218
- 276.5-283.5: 281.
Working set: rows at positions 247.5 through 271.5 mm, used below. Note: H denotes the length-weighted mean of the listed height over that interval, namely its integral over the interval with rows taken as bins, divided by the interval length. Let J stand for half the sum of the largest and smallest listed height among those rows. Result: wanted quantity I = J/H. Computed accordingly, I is 1.03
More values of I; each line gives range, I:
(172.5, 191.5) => 1.00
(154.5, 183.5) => 1.04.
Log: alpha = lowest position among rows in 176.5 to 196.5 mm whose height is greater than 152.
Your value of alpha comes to 177 mm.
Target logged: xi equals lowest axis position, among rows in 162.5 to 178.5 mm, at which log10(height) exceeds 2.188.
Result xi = 176 mm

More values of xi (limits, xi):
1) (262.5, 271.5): 263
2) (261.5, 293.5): 262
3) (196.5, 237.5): 230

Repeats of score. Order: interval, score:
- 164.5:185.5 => 154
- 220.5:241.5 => 154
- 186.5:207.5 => 133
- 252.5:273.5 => 169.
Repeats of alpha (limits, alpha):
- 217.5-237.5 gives 230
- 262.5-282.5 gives 263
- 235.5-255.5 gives 236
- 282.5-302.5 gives 283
